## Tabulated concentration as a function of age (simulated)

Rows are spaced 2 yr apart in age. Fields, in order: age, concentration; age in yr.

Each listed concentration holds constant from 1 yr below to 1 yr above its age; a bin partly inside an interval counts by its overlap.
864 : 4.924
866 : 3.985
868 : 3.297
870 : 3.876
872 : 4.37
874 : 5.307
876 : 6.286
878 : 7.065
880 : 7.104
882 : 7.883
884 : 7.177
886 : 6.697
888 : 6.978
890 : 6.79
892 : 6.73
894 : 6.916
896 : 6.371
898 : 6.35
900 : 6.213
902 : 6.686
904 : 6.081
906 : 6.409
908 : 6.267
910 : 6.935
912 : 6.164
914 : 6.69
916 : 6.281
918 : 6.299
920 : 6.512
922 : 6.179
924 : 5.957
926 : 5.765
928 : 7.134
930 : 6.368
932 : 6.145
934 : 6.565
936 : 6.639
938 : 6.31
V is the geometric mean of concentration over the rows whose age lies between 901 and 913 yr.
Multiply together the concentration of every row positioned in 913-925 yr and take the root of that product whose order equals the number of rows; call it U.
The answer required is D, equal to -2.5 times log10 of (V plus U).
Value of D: -2.76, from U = 6.32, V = 6.417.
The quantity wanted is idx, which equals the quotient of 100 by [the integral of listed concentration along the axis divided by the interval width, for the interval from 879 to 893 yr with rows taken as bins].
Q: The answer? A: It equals 14.2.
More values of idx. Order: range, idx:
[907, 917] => 15.5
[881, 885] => 13.3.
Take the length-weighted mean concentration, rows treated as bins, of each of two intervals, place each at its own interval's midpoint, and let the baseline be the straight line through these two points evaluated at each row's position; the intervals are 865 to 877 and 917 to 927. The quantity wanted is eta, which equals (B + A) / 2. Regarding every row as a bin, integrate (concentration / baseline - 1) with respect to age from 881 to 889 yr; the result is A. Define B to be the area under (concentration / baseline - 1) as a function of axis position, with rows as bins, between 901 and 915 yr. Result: 2.7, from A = 3.6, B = 2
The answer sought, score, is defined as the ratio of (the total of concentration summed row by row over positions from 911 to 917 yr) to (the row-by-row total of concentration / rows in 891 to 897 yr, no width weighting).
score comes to 0.96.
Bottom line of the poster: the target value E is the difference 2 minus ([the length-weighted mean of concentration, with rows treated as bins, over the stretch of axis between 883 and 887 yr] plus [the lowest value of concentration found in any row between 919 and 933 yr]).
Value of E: -10.70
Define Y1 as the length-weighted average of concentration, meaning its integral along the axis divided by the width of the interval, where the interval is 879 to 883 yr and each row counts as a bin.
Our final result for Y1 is 7.5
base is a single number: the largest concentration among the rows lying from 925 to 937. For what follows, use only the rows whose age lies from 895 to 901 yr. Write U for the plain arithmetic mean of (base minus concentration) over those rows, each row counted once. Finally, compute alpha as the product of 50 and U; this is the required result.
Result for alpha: 41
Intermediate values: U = 0.82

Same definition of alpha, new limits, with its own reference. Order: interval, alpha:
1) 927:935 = 29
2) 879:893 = 4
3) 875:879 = 23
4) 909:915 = 27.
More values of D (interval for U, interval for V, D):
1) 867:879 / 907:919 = -2.63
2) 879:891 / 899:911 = -2.83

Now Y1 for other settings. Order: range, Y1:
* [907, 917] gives 6.5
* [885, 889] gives 6.8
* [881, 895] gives 7.0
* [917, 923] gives 6.3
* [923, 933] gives 6.3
